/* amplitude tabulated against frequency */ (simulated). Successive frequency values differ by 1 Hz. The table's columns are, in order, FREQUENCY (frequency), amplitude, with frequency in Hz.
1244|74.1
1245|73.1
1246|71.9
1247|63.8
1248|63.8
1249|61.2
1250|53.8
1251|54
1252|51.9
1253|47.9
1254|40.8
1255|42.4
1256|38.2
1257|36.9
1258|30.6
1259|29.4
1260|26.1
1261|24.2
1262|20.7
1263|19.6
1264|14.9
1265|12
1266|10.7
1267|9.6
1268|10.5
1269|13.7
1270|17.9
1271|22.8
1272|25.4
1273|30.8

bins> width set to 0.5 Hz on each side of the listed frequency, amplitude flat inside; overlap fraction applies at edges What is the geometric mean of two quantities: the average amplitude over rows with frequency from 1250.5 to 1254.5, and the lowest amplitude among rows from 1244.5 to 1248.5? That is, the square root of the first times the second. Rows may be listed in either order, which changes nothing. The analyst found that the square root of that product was 55.7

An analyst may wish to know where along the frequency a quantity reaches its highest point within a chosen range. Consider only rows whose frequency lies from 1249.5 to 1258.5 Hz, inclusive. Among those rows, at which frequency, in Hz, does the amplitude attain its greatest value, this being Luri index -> 1251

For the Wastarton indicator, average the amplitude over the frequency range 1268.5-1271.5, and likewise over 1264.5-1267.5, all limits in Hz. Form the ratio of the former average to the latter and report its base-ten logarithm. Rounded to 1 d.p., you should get 0.2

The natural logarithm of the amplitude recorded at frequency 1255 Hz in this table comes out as 3.7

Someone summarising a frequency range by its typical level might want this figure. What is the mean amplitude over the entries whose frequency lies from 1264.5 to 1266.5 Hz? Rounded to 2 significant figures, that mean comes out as 11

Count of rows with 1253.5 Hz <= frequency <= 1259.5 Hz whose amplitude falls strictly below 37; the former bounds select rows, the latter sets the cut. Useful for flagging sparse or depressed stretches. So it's 3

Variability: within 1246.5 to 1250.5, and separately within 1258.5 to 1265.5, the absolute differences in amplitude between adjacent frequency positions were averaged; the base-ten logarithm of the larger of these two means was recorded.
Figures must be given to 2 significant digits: 0.52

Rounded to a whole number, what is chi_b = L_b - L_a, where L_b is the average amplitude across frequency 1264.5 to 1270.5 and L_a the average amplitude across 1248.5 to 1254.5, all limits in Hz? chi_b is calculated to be -39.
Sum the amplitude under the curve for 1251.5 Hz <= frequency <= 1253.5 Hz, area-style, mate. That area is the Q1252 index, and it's 100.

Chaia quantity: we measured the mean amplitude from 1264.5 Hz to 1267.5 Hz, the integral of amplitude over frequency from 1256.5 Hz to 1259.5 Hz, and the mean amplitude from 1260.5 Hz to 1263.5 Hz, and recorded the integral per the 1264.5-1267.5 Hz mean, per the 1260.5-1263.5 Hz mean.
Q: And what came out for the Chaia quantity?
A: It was 0.42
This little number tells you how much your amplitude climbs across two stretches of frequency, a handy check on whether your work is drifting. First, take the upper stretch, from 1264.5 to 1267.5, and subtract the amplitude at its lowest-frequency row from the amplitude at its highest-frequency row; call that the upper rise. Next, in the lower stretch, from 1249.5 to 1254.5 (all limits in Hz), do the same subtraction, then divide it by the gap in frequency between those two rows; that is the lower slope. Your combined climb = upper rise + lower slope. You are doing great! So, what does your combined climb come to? -6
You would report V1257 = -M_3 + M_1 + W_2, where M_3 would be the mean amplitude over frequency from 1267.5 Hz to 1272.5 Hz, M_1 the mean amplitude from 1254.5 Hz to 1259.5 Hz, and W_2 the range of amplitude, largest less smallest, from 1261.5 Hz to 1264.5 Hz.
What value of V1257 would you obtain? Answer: 23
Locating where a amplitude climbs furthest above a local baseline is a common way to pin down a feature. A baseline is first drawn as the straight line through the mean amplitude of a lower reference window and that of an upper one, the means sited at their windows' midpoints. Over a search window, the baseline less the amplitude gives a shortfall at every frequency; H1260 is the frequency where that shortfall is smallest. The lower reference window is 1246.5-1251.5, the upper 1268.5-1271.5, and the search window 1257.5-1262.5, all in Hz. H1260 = 1259 Hz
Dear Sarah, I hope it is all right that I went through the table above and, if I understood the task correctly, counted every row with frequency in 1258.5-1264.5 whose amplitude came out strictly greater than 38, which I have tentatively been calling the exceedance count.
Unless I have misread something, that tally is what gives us 0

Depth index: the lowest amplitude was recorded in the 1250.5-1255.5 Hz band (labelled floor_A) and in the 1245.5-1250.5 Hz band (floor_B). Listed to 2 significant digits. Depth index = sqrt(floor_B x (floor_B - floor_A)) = 26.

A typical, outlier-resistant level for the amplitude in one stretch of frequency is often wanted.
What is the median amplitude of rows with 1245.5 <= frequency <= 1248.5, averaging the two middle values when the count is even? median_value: 64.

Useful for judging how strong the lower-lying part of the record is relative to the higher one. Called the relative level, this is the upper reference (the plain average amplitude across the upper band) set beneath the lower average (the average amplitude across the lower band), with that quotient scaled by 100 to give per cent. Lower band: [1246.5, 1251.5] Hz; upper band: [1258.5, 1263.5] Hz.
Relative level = 247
